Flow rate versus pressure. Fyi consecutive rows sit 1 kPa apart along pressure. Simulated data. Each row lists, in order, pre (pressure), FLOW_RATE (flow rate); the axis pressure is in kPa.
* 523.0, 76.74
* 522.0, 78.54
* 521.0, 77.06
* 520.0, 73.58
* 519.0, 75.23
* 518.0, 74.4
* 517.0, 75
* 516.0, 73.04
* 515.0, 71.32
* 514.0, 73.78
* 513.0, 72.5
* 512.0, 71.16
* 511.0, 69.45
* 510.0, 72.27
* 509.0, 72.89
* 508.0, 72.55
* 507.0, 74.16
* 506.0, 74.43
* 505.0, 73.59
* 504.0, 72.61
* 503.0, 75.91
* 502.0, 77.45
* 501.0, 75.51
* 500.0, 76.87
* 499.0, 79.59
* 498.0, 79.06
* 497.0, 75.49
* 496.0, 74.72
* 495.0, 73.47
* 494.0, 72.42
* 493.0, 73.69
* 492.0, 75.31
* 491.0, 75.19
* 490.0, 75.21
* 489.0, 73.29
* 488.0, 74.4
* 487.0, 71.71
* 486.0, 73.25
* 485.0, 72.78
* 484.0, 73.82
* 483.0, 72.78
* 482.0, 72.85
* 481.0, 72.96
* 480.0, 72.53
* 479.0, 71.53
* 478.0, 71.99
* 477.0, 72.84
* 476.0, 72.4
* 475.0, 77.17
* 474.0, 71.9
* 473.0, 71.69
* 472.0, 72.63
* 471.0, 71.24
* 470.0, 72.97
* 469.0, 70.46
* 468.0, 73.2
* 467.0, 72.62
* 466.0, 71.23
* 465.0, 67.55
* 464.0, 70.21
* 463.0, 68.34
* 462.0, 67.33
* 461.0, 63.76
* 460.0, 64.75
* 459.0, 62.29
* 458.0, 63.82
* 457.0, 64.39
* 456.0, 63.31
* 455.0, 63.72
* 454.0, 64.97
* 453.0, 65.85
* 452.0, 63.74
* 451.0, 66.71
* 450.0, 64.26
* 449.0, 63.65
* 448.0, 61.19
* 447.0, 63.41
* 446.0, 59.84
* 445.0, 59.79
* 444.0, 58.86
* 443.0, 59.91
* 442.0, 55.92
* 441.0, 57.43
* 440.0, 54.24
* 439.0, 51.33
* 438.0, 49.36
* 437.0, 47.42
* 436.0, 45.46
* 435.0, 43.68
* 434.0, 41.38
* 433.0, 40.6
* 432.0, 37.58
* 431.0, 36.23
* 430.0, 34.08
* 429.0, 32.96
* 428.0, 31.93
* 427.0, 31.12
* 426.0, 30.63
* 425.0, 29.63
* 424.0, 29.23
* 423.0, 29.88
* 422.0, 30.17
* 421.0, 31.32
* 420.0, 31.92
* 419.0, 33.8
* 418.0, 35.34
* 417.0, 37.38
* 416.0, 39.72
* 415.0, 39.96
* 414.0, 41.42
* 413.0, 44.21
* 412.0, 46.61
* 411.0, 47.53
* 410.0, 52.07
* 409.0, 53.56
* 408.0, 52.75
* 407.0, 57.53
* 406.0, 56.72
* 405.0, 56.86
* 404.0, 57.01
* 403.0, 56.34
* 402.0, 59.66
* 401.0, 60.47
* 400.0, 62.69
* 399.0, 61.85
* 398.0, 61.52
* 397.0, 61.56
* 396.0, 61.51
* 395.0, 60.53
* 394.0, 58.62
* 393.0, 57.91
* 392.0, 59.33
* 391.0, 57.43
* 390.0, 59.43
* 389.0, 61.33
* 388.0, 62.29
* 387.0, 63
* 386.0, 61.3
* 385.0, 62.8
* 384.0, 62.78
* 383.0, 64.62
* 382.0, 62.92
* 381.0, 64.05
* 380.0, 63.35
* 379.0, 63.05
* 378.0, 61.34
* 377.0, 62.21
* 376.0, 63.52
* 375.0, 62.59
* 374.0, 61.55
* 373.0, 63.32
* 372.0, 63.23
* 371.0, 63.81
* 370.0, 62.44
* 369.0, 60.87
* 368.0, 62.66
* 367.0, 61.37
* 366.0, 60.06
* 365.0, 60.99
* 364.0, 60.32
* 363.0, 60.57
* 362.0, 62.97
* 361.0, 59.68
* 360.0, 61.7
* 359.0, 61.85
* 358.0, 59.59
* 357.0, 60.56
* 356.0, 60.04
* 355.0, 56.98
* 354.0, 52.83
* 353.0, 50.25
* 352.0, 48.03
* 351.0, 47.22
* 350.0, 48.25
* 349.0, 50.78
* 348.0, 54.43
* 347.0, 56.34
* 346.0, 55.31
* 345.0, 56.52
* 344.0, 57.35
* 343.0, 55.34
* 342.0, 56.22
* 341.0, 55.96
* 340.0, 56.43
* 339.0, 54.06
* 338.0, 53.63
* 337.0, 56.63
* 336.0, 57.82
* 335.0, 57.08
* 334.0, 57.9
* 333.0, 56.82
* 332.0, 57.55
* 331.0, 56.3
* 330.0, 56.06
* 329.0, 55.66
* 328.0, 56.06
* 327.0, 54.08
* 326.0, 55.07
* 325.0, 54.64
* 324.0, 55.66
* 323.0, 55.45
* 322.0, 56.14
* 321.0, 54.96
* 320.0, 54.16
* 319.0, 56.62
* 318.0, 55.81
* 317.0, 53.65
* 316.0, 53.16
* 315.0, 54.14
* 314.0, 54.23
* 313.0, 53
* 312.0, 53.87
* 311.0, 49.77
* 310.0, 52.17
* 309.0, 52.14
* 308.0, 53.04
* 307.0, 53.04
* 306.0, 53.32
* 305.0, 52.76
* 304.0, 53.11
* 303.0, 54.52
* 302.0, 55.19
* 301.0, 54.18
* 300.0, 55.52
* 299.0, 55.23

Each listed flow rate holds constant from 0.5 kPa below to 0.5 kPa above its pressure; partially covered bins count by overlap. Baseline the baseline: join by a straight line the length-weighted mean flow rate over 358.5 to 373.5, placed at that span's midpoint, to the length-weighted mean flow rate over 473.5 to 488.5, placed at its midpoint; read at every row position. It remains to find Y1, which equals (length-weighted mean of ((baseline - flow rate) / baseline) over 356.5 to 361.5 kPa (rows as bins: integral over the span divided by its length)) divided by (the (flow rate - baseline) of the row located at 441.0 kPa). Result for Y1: 0.00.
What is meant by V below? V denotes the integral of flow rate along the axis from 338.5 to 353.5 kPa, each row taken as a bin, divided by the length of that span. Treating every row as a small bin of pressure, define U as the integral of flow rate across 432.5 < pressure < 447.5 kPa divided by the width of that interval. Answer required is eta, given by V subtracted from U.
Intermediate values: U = 53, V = 53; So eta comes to -1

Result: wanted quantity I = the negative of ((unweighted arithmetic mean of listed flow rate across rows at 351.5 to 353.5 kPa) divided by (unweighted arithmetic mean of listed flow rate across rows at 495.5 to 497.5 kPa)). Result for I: -0.7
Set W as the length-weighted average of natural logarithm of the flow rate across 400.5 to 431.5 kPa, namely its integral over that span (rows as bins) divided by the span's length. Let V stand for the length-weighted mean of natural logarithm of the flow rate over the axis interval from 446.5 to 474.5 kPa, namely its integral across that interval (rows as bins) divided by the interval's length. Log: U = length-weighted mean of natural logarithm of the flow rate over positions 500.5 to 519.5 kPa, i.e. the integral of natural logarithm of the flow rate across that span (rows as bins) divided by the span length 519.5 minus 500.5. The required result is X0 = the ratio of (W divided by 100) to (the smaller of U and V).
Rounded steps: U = 4.30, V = 4.21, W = 3.71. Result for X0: 0.0088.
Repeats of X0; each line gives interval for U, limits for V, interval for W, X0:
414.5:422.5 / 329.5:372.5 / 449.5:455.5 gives 0.0118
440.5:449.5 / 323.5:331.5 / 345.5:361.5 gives 0.0100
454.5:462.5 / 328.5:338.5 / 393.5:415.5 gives 0.0099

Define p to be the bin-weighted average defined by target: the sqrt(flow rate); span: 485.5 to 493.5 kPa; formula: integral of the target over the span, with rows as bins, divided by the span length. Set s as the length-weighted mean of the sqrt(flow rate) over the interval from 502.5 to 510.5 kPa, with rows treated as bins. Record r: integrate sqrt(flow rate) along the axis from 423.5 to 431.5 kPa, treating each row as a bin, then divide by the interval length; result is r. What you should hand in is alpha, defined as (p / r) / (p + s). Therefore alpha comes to 0.089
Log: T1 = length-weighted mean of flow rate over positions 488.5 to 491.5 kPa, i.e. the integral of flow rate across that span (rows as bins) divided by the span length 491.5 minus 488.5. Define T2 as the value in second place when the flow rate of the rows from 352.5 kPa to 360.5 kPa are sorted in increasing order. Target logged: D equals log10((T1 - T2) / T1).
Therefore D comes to -0.5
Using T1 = 74.6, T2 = 52.83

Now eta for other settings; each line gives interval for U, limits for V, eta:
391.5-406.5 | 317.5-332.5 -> 4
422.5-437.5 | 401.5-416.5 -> -15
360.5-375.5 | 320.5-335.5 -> 6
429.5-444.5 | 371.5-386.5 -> -15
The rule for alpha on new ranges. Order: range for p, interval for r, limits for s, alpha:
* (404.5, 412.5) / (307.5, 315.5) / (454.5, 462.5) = 0.065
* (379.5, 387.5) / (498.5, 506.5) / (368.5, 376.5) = 0.058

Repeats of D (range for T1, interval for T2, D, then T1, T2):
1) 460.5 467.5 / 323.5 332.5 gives -0.7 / 68.7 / 54.64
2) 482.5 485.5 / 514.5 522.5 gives -2.9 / 73.1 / 73.04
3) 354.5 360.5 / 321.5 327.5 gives -1.0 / 60.1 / 54.64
